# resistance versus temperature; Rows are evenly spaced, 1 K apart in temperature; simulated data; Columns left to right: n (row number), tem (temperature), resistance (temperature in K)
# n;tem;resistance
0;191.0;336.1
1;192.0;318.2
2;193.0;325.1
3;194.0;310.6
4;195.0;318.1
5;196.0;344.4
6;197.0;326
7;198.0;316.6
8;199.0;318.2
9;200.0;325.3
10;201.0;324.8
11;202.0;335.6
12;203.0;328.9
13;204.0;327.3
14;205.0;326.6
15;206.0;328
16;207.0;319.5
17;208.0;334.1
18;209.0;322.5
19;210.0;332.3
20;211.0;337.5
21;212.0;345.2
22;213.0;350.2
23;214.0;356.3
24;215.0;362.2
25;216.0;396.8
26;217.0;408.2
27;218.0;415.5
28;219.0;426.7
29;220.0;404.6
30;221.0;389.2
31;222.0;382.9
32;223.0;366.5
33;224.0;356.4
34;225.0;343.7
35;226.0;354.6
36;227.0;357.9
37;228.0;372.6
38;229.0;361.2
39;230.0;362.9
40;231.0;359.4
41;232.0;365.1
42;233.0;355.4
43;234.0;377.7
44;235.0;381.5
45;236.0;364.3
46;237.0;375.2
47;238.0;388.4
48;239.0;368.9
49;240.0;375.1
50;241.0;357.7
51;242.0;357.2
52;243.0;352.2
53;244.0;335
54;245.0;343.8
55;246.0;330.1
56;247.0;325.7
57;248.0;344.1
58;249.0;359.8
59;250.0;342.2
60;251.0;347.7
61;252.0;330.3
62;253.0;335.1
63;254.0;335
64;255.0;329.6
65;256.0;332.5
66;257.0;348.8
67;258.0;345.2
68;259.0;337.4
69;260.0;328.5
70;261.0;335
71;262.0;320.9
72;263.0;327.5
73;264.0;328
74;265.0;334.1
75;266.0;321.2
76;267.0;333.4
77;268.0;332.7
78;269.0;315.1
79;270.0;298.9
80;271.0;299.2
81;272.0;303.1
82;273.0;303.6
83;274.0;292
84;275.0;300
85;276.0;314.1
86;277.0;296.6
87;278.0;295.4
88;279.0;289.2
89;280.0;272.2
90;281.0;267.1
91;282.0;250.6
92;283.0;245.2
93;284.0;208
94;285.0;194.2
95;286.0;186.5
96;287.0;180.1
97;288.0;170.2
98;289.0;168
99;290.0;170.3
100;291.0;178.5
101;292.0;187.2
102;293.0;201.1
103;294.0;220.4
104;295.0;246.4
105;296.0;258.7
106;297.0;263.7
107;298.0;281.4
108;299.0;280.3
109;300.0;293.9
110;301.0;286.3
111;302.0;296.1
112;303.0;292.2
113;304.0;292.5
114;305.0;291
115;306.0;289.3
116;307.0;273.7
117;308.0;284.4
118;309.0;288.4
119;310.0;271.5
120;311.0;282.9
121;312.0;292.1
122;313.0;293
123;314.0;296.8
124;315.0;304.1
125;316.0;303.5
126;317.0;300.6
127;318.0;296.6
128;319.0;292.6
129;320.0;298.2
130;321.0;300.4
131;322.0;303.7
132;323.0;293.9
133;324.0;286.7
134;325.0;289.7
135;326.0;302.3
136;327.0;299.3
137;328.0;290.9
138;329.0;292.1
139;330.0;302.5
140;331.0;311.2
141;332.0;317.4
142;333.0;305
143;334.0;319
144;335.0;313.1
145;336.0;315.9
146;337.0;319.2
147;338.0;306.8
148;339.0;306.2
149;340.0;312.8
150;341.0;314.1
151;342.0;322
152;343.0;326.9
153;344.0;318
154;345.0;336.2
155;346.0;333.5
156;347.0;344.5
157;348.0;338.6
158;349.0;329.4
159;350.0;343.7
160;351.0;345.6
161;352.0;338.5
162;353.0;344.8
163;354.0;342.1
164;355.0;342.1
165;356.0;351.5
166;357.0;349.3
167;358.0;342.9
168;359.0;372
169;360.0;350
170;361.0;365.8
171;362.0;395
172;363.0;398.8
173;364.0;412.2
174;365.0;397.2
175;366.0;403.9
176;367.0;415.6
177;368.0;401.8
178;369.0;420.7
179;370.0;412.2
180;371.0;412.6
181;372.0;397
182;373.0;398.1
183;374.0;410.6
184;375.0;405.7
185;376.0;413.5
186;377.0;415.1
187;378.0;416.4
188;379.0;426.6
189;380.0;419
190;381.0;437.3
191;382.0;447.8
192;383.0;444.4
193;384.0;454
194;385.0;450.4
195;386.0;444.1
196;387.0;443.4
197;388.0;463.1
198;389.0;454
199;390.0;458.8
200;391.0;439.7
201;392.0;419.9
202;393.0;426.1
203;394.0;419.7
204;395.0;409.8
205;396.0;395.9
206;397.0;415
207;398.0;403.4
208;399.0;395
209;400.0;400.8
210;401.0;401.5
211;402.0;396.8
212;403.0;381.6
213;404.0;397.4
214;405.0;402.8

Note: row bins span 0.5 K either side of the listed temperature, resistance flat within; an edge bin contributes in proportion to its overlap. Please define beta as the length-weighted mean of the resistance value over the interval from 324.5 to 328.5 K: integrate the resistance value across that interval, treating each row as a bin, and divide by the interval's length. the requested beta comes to 296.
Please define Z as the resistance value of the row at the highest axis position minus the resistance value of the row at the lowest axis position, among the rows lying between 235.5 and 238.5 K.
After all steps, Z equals 24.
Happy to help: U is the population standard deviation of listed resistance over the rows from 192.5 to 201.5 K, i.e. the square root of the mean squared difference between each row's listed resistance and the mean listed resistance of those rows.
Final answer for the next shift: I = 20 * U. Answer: 179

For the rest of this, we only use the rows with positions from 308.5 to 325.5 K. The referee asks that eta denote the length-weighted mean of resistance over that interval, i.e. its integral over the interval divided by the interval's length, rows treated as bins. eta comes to 294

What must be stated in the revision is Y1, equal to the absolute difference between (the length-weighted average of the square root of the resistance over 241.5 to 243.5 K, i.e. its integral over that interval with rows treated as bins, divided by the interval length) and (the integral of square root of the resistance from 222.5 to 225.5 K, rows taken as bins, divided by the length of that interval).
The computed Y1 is 0.0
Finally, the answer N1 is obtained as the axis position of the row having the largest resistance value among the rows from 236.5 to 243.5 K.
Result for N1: 238.0 K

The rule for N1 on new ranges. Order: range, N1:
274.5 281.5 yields 276.0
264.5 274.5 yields 265.0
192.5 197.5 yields 196.0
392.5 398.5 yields 393.0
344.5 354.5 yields 351.0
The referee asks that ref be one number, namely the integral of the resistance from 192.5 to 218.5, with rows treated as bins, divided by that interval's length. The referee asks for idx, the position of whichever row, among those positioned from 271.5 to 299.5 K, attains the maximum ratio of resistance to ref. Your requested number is 276.0 K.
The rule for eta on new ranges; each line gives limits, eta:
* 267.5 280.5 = 301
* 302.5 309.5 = 287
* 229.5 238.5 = 370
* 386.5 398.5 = 429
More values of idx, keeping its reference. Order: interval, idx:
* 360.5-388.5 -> 388.0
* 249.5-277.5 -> 257.0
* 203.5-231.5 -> 219.0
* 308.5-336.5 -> 334.0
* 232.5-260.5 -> 238.0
